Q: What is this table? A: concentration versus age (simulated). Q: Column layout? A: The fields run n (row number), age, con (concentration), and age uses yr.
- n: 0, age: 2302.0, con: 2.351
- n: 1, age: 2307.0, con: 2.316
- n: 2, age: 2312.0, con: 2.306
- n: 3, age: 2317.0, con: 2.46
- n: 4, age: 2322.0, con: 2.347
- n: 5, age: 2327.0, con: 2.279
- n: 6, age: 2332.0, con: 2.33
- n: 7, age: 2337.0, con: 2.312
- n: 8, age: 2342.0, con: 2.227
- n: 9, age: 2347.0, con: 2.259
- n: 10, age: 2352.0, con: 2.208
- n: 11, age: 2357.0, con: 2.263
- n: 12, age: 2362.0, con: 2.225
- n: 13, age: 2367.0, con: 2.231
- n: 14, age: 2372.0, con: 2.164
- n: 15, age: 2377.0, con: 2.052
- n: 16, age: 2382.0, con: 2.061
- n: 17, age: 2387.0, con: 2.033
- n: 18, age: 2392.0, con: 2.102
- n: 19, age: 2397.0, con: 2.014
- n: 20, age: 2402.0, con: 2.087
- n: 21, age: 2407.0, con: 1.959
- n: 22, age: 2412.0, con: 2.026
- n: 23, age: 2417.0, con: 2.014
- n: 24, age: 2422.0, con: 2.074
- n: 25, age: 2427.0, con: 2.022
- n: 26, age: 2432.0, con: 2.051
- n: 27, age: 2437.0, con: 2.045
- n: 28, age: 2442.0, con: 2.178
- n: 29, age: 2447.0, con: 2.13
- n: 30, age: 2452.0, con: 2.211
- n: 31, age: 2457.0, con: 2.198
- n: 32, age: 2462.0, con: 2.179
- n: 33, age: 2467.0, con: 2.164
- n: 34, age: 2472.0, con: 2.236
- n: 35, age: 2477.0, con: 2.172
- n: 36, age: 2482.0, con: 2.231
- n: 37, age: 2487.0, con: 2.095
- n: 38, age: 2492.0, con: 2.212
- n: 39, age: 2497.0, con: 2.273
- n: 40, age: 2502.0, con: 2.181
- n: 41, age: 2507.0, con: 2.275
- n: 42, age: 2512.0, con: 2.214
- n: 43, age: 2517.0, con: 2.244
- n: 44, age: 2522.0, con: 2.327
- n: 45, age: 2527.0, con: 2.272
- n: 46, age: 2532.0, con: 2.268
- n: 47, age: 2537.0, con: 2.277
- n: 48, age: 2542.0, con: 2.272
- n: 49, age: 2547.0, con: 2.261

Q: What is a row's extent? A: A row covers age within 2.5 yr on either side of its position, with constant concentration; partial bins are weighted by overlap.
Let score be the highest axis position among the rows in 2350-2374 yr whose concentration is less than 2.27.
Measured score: 2372.0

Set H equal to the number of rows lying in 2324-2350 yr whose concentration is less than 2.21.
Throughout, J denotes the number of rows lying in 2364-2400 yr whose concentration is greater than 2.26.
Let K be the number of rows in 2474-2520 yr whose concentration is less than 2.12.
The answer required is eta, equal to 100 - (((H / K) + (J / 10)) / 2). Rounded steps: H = 0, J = 0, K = 1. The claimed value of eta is 100.0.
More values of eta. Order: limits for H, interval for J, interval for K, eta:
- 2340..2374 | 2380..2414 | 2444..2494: 99.0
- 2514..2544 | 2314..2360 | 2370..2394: 99.7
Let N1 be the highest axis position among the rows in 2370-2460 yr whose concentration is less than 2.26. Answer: 2457.0 yr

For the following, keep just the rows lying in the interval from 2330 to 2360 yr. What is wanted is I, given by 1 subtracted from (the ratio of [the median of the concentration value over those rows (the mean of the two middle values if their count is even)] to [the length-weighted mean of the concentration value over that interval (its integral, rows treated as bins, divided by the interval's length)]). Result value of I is -0.0017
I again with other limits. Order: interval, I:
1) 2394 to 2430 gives -0.0036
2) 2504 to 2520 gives -0.0004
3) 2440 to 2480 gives -0.0026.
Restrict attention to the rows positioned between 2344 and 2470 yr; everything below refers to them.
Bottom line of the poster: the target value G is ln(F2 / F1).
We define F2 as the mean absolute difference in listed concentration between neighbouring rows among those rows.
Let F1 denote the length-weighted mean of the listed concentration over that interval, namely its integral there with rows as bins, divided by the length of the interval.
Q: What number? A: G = -3.70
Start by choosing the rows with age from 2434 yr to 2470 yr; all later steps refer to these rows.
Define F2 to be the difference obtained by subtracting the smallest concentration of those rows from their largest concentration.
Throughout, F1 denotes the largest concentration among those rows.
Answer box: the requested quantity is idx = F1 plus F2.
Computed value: 2.38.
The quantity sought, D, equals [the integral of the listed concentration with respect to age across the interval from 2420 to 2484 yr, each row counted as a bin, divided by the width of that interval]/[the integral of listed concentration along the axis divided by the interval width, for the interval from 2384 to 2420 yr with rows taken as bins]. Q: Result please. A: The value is 1.05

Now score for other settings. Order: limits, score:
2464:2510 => 2502.0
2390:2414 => 2412.0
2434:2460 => 2457.0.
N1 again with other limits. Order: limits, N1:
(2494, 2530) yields 2517.0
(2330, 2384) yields 2382.0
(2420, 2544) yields 2517.0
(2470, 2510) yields 2502.0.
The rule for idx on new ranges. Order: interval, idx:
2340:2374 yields 2.36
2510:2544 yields 2.44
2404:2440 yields 2.19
